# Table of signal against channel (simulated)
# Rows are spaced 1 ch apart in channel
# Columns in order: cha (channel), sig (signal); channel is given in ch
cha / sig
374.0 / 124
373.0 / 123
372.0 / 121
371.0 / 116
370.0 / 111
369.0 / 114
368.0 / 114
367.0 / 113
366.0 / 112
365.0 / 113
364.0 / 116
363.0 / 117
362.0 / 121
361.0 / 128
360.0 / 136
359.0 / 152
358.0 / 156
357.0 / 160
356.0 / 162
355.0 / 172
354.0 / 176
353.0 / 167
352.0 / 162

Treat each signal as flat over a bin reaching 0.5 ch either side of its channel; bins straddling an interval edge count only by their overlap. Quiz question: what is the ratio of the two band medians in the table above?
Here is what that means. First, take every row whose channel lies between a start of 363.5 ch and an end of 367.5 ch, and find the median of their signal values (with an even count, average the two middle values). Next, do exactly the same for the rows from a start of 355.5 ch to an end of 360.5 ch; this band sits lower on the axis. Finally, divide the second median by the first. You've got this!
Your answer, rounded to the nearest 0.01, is 1.38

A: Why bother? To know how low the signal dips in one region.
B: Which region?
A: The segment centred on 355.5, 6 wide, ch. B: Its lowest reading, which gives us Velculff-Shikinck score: 156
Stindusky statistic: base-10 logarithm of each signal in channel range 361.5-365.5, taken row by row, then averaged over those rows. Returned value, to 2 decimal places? 2.07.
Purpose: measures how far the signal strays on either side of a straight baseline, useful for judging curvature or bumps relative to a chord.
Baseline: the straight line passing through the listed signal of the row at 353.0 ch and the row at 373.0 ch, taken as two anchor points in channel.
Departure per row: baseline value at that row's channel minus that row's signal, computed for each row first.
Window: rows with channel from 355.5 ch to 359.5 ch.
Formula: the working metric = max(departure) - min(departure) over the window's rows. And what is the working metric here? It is 3.6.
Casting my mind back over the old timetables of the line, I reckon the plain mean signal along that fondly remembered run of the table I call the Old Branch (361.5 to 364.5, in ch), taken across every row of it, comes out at 118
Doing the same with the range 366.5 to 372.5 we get 115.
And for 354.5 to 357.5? 165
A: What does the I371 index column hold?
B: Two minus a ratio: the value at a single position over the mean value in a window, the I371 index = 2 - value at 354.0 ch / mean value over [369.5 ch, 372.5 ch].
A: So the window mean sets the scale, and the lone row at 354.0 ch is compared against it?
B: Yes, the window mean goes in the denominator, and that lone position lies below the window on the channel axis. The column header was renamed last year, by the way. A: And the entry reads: 0.48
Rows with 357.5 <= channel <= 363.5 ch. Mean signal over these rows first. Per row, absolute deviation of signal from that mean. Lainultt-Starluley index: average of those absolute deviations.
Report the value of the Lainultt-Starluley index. 13.0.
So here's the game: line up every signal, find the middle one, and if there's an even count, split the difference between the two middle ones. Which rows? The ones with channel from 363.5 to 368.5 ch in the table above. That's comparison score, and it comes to 113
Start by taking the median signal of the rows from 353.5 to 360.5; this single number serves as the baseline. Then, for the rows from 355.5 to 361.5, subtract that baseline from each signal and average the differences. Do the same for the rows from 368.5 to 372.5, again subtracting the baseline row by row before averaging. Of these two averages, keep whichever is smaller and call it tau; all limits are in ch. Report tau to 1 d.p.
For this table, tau -44.5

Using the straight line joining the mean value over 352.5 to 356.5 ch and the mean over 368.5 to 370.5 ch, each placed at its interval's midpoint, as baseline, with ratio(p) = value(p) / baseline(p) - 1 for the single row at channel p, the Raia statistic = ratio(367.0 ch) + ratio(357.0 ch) -0.072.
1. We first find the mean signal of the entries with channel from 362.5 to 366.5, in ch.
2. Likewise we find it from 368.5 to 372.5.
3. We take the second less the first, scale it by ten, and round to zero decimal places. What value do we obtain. 10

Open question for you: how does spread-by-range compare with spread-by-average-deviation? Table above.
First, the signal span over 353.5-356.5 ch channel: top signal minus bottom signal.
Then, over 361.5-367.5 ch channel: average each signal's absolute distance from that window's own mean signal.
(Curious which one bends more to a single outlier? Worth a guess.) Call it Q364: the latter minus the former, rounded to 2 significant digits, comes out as -11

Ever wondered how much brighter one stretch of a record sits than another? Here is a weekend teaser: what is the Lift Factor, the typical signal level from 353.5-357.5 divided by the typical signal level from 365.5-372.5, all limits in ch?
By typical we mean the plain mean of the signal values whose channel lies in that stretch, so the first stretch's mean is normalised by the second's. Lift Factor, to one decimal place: 1.5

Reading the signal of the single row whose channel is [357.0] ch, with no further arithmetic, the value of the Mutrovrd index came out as 160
